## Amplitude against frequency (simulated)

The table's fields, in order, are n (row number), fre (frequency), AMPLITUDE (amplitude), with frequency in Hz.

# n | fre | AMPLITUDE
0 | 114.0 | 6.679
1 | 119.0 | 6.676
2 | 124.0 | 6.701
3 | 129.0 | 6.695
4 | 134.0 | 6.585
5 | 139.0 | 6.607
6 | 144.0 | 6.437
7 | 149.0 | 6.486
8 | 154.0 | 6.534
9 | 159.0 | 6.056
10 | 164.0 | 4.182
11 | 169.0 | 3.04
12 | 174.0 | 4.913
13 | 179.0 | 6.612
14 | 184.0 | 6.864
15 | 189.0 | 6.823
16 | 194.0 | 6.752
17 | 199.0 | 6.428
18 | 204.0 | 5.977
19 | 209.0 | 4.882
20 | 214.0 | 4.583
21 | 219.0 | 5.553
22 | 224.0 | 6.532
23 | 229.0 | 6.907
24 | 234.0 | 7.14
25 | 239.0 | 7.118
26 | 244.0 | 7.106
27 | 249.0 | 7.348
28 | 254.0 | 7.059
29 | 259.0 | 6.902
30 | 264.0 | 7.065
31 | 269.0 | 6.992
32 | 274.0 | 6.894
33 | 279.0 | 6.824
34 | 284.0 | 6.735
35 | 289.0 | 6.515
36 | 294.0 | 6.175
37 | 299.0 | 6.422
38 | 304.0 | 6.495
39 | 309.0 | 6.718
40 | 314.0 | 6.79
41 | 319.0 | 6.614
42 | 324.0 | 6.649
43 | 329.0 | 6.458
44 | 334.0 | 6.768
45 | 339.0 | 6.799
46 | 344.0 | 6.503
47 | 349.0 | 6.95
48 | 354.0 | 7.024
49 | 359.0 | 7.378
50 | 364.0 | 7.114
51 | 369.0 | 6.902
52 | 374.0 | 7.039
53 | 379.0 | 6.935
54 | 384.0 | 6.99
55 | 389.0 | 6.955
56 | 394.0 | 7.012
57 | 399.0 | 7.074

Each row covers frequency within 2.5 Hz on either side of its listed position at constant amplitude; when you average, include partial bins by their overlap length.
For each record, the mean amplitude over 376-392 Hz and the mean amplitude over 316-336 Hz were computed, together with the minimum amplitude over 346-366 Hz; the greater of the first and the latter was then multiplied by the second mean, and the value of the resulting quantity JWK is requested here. 46.1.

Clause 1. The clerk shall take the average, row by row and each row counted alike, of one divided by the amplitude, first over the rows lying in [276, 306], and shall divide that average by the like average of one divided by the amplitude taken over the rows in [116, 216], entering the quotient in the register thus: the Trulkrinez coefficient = 0.88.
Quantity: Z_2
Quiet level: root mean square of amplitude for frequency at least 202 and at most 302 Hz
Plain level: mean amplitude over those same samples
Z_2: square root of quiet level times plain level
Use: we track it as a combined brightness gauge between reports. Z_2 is 6.6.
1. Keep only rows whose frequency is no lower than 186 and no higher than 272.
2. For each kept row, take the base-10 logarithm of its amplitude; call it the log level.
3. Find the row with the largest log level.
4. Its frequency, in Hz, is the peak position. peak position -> 249.0 Hz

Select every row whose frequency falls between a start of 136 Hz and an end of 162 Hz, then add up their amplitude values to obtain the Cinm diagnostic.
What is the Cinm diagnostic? 32.1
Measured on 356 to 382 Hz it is 35.4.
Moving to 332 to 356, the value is 34.0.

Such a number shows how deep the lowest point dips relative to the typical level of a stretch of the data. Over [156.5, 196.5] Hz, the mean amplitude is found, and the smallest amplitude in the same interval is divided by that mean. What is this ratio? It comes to 0.54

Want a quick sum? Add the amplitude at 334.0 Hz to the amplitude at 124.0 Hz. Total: 13.5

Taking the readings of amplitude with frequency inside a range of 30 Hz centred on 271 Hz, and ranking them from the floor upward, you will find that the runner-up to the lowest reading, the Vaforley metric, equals 6.824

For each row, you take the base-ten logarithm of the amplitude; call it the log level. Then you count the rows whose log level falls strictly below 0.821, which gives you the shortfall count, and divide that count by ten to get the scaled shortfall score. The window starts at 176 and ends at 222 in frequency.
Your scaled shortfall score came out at 0.60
